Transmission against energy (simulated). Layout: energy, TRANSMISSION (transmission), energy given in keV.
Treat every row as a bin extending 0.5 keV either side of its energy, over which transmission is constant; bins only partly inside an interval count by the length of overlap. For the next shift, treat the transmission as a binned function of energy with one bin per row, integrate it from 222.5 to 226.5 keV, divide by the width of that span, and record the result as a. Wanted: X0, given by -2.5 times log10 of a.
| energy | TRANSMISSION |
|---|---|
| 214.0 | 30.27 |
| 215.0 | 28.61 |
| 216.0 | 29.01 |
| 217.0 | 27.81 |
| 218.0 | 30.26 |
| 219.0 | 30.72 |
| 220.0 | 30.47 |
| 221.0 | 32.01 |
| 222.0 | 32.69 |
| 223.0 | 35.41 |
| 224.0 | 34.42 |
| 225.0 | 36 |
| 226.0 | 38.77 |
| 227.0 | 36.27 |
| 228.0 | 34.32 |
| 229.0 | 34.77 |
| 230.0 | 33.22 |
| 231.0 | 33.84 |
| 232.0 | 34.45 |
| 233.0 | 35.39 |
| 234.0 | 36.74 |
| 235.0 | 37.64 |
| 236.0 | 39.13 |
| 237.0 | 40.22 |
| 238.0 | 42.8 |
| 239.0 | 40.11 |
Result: -3.895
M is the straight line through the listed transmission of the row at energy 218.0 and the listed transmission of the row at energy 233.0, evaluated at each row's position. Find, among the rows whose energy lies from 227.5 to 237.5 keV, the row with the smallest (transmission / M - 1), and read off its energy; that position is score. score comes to 230.0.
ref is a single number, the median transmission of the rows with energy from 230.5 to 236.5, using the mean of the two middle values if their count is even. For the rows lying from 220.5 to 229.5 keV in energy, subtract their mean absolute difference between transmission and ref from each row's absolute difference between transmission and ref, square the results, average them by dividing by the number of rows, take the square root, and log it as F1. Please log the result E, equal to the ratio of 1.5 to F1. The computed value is 1.14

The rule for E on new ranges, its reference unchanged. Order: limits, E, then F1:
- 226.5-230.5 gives 1.58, 0.9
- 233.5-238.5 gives 0.71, 2.1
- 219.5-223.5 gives 0.84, 1.8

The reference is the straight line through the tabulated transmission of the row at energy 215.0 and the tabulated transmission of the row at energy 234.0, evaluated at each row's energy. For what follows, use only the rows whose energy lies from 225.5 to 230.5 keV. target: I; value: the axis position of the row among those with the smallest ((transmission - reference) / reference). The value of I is 230.0 keV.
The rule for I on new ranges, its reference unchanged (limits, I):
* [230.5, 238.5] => 231.0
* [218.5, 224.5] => 220.0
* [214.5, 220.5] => 217.0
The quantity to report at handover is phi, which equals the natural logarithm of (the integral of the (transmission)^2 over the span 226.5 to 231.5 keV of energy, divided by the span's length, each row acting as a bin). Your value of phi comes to 7.08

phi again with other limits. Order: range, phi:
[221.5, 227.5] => 7.15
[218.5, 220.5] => 6.84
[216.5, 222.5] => 6.85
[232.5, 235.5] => 7.20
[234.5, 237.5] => 7.33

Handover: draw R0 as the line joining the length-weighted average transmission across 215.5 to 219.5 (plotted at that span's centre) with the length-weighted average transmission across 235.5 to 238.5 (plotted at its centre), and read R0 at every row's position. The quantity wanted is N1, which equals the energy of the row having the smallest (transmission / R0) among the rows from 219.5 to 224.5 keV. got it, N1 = 220.0 keV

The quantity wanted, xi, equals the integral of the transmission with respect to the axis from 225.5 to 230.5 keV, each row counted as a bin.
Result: 177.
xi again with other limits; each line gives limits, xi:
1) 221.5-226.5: 177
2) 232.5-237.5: 189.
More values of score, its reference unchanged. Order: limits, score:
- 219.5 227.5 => 220.0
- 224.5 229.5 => 228.0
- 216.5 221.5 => 217.0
